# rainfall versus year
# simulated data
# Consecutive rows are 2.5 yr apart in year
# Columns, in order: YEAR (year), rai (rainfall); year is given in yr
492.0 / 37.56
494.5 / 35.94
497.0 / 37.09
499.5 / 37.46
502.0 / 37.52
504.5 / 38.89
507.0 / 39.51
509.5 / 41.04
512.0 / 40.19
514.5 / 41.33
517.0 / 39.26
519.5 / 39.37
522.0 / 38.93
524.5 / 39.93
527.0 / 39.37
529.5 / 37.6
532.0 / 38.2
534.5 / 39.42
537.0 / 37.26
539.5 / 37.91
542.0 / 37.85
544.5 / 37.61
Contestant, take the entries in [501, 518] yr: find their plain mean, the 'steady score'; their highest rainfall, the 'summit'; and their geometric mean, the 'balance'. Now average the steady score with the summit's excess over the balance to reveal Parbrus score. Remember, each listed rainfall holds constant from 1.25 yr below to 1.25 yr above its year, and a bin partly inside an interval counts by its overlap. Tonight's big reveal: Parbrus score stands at 20.7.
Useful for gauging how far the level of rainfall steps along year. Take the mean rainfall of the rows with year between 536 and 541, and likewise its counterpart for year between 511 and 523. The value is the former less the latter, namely -2.2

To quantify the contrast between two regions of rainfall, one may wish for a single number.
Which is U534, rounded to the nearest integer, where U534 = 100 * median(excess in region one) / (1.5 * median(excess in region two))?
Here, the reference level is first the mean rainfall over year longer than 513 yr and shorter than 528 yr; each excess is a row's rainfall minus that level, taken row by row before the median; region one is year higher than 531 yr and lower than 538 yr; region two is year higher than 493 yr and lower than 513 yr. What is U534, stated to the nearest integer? 67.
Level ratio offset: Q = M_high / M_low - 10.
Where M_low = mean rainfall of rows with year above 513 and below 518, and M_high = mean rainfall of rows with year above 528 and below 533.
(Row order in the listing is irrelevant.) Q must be -9.06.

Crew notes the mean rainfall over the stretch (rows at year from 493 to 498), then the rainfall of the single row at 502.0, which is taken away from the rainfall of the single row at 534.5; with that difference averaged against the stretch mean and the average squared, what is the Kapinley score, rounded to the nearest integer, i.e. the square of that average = 369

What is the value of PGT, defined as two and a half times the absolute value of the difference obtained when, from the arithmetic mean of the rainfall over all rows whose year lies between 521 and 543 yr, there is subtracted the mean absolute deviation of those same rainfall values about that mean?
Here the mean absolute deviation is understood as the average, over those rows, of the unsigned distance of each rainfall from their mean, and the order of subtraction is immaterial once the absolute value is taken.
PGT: 94.2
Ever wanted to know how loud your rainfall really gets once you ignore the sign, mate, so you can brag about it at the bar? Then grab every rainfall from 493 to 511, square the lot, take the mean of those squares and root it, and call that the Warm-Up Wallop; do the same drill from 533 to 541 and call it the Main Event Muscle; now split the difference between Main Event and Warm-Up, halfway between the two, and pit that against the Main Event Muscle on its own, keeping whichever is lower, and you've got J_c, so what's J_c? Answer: 38.21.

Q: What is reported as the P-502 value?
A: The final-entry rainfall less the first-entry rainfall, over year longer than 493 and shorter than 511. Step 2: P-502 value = 5.10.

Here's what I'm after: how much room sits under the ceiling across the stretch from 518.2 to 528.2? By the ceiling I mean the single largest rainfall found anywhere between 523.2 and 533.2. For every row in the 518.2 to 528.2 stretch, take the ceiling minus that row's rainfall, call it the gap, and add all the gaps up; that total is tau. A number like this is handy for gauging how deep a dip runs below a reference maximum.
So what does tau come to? 2.1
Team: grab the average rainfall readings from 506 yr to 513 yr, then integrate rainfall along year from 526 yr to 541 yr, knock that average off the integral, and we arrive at 534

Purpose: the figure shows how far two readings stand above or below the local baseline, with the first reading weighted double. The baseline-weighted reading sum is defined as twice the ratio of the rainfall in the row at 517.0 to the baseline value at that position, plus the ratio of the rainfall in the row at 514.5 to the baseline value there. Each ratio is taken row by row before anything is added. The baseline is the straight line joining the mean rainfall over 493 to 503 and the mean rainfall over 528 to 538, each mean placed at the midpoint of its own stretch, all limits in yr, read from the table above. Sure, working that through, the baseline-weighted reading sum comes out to 3.19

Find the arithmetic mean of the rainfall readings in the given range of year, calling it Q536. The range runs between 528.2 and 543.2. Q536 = 38.0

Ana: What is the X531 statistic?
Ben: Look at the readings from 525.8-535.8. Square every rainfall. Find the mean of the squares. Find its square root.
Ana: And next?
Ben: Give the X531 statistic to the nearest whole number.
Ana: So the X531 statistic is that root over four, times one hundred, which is 966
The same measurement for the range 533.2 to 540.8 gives 955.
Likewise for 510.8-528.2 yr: 994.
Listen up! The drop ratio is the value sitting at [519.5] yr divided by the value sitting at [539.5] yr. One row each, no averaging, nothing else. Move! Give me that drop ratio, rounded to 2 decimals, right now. 1.04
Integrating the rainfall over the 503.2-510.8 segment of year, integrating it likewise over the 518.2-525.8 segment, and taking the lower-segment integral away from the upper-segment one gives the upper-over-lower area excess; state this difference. -3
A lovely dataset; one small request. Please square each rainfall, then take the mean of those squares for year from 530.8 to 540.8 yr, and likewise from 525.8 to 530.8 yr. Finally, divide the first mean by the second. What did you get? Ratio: 0.99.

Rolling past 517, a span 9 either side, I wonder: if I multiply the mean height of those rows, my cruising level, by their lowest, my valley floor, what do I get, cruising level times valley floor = 1557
